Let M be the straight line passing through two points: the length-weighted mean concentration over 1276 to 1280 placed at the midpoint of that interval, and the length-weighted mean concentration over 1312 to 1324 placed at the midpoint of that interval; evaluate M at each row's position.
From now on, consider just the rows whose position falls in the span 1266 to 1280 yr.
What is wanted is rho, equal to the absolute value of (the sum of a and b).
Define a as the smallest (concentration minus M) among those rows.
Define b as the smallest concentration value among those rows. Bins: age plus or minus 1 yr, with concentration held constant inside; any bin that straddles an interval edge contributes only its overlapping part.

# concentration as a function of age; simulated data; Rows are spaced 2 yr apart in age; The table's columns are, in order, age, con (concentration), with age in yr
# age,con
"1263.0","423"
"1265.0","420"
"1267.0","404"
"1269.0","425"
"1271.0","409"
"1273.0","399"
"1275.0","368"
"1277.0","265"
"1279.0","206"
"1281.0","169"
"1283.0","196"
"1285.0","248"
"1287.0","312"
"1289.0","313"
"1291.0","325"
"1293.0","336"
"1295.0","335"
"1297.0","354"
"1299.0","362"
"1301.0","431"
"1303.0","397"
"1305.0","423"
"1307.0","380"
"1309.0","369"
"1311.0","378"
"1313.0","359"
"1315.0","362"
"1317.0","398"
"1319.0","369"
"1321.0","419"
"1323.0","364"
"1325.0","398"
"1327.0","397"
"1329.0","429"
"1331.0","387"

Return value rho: 173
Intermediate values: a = -33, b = 206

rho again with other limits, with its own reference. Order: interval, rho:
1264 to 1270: 612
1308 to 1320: 346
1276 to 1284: 92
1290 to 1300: 364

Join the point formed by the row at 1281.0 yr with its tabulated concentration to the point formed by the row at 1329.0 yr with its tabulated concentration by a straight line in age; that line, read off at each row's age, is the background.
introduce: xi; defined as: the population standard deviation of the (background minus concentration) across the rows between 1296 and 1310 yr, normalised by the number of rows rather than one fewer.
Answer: 32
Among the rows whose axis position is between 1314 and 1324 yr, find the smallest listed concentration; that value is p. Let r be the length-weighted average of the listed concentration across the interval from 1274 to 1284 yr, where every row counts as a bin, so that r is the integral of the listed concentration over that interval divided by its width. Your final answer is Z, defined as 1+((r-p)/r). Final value 0.50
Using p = 362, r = 241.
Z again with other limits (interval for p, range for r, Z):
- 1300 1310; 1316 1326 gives 1.05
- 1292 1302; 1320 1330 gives 1.17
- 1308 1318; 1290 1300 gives 0.95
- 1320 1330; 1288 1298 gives 0.91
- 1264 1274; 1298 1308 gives 1.00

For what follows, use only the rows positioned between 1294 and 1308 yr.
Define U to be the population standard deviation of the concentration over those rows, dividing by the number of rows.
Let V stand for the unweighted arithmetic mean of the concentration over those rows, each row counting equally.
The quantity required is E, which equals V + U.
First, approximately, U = 33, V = 383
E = 416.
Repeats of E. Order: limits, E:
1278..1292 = 312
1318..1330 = 420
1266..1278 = 432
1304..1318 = 402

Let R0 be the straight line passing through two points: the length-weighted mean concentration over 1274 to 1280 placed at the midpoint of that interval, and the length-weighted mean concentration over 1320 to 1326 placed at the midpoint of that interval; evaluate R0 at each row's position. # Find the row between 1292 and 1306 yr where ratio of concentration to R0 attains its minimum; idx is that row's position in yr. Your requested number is 1295.0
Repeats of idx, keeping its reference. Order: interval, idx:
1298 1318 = 1315.0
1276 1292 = 1281.0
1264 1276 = 1275.0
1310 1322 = 1319.0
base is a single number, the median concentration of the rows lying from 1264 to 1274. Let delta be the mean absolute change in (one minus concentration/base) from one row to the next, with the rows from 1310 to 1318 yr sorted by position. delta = 0.05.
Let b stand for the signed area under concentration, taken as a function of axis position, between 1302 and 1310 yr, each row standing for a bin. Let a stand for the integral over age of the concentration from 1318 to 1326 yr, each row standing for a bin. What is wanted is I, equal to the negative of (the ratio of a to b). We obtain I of -0.99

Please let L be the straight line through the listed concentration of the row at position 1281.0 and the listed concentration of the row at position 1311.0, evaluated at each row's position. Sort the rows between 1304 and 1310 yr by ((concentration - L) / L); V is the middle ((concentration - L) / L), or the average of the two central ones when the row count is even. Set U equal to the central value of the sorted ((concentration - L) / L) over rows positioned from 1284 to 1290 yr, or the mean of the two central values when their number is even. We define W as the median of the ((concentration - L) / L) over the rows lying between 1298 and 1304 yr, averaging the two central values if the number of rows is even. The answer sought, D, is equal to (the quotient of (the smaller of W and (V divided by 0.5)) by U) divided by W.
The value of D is 2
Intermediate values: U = 0.39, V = 0.09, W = 0.23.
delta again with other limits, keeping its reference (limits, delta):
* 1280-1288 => 0.12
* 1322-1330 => 0.05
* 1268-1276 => 0.05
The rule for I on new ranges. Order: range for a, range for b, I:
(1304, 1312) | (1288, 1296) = -1.18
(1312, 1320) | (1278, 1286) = -1.82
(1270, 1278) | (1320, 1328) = -0.91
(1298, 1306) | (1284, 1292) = -1.35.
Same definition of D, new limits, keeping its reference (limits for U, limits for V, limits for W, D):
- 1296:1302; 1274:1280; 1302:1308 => 4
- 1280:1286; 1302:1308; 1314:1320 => 14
